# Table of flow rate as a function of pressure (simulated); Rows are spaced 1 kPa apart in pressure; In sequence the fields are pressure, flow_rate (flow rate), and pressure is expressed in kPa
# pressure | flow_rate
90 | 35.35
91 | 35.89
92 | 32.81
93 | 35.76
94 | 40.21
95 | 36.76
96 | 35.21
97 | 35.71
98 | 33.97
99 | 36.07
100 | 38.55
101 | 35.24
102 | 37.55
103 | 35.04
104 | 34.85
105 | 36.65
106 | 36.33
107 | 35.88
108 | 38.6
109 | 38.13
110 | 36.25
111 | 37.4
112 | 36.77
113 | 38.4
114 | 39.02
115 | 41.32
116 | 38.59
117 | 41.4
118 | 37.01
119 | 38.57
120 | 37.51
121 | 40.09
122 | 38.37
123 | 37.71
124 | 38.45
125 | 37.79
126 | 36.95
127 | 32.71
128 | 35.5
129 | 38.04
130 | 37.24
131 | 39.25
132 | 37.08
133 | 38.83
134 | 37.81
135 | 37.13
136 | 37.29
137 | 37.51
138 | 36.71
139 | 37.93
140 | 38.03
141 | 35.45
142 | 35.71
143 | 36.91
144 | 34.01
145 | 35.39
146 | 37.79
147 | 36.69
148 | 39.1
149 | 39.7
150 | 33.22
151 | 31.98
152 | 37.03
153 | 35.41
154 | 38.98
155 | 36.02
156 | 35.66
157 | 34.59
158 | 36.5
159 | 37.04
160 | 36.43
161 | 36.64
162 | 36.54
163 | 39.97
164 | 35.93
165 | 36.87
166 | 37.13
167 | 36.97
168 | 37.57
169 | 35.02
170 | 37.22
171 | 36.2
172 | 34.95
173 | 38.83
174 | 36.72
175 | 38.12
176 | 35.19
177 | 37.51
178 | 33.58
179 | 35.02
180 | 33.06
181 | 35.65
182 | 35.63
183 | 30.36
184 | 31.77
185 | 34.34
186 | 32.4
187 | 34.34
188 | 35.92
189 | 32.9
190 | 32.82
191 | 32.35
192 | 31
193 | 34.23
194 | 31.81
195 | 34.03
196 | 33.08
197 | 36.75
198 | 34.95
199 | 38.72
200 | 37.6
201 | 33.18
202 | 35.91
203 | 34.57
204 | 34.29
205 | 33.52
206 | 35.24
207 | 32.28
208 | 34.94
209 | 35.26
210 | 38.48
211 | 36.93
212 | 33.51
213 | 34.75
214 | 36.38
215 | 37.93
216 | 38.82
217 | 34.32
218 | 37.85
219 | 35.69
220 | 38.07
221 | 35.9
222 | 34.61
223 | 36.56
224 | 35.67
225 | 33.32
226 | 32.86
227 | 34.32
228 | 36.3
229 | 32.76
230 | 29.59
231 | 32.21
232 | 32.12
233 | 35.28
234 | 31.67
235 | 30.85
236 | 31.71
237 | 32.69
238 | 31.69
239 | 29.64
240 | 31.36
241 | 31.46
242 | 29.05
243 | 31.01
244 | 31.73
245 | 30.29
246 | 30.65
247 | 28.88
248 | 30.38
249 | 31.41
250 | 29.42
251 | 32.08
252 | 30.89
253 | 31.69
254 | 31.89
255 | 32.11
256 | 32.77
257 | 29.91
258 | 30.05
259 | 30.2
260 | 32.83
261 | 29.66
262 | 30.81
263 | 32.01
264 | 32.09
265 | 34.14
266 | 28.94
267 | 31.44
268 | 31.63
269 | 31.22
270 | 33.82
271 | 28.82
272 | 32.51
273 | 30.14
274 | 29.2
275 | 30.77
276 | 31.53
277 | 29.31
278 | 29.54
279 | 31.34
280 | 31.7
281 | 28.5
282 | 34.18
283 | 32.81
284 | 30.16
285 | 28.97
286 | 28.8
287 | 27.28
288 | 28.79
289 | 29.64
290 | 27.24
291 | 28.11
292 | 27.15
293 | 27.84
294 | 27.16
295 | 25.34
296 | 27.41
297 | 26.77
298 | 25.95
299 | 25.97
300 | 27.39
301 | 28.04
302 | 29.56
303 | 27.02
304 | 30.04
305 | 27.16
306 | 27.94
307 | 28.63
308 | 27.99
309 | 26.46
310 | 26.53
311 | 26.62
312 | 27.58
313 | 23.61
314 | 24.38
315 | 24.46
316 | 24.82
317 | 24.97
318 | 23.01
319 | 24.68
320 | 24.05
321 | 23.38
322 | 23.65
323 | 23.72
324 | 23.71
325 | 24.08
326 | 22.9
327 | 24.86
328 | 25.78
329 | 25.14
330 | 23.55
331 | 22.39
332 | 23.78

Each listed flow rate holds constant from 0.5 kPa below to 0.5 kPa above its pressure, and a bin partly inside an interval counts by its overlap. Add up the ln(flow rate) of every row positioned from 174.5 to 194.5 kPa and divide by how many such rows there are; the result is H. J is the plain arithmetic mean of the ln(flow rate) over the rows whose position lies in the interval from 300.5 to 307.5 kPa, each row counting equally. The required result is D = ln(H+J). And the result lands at 1.93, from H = 3.52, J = 3.34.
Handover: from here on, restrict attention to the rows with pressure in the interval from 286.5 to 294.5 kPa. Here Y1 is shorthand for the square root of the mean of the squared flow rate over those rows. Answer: 28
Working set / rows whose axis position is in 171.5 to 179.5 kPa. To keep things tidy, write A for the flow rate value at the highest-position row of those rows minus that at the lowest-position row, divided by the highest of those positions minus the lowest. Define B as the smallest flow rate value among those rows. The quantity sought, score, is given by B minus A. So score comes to 34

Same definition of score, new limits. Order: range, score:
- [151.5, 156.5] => 36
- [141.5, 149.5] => 33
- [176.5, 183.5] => 32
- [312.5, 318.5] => 23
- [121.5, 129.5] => 33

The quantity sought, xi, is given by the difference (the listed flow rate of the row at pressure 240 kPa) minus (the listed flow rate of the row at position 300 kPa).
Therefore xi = 4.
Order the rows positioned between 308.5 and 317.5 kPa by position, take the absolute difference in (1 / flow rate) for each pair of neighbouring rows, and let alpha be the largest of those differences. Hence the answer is 0.0061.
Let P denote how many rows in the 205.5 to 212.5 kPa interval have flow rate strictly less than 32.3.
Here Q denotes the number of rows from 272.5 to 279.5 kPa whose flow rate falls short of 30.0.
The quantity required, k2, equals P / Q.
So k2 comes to 0.3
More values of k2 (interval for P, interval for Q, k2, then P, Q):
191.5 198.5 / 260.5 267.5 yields 1.0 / 2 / 2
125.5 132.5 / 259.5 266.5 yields 0.0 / 0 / 2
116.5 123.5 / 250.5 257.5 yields 0.0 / 0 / 1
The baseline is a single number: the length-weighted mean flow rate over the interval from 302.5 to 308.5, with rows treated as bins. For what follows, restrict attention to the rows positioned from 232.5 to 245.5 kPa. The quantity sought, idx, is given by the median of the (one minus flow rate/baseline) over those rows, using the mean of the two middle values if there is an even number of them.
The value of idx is -0.12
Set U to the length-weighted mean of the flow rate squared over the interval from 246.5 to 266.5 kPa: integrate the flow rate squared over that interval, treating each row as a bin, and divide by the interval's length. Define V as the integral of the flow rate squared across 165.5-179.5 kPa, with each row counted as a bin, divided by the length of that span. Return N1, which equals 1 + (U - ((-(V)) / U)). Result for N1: 972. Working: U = 970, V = 1329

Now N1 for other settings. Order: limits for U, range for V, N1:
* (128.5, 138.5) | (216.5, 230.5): 1423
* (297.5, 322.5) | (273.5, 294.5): 690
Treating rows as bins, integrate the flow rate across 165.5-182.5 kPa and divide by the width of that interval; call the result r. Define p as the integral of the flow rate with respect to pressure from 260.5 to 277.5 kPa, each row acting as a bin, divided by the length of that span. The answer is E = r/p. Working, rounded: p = 31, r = 36.1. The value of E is 1.16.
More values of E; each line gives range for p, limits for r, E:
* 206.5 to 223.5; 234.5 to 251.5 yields 0.86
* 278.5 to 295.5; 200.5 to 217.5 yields 1.21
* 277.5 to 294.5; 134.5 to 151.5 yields 1.24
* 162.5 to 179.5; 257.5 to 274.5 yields 0.85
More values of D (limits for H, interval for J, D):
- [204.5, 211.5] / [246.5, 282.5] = 1.95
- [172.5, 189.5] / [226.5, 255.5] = 1.95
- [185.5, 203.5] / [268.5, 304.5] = 1.93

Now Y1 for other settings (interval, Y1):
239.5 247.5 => 31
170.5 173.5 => 37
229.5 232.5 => 31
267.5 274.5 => 31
